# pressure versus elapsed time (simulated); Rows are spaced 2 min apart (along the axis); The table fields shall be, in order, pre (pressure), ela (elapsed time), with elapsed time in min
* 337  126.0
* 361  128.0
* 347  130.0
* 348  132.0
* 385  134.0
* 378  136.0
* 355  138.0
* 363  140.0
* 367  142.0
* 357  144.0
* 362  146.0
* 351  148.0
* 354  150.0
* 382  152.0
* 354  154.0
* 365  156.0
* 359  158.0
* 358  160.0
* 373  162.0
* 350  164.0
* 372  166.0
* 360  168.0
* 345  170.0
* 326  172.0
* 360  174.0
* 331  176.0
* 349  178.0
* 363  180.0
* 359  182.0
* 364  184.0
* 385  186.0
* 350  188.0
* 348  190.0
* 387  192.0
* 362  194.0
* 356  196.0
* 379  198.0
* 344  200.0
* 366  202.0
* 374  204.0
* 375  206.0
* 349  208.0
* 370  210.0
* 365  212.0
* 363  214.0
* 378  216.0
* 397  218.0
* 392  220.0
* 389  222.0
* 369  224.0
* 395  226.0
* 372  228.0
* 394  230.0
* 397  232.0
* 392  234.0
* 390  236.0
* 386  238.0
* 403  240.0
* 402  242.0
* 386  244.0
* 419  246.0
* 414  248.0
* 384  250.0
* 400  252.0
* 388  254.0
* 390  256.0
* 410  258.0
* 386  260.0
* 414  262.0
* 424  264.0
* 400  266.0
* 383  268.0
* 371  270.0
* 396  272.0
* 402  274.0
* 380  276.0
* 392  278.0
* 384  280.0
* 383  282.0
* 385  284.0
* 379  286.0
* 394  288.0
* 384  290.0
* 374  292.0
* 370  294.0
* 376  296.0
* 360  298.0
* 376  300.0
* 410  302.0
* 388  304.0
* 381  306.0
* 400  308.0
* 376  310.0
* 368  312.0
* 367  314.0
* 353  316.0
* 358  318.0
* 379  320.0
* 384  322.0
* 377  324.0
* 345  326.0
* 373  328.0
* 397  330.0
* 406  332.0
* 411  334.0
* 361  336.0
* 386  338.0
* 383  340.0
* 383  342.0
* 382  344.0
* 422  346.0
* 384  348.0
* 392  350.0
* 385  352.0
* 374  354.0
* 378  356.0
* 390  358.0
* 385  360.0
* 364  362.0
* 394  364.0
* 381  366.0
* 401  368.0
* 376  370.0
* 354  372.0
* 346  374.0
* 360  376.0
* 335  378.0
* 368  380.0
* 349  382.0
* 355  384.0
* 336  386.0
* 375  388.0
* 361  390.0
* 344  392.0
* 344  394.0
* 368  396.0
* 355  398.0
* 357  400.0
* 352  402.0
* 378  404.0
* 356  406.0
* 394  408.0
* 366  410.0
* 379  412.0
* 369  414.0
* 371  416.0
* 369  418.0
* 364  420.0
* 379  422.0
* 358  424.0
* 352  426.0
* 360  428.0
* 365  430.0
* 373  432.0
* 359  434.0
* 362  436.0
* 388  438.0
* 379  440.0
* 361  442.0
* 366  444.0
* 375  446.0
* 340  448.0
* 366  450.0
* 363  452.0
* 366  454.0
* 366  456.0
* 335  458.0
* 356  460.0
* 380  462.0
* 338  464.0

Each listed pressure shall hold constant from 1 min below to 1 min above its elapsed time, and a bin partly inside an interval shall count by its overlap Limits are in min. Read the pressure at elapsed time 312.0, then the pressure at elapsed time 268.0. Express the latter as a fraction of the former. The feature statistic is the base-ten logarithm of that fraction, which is 0.017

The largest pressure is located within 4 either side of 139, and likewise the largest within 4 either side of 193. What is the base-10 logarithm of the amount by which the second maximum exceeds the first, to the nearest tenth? 1.0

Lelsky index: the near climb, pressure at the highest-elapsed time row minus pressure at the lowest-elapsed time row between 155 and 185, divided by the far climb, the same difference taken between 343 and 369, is 0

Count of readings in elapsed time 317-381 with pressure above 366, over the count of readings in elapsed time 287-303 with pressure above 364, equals 3.43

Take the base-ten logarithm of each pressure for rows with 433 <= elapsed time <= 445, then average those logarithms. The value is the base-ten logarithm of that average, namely 0.409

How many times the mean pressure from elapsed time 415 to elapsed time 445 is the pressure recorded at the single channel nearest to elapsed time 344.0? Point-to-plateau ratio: 1.04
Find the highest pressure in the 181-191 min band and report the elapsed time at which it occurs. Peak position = 186.0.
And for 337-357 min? 346.0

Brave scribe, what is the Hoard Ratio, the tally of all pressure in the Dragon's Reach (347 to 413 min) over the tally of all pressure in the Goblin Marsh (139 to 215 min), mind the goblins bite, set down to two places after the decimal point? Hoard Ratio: 0.89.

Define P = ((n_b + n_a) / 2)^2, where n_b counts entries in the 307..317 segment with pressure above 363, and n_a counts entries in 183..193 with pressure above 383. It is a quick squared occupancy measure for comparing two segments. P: 9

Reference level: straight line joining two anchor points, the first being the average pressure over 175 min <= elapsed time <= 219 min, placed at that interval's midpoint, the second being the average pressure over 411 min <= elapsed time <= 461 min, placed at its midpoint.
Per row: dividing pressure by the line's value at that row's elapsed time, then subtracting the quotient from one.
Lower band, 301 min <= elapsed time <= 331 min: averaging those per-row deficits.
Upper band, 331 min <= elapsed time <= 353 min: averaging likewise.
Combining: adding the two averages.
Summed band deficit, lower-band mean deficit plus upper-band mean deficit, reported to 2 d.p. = -0.11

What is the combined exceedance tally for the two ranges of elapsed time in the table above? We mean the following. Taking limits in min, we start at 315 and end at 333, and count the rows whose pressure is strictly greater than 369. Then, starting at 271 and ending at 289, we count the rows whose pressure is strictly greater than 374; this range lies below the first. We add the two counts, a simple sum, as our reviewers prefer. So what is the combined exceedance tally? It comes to 15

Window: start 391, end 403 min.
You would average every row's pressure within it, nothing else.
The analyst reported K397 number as 353.3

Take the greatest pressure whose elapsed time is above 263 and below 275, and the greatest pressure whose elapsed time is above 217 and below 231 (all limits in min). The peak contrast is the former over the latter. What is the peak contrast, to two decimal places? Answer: 1.07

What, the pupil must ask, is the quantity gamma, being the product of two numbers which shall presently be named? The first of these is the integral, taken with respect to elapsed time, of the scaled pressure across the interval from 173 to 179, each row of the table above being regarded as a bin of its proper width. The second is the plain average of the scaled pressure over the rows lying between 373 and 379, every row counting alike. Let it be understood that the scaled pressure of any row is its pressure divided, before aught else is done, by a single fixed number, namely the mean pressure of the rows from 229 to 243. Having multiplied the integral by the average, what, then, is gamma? 4.6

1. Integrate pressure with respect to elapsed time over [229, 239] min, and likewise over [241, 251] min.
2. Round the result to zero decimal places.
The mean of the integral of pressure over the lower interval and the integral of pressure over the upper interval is 3964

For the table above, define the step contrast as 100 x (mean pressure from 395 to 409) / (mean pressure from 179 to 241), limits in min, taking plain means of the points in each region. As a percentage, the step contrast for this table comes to 98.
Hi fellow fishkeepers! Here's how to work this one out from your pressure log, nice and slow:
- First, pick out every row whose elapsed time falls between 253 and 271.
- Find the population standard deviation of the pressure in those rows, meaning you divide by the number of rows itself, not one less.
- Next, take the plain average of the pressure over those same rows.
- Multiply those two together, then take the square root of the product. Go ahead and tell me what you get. 80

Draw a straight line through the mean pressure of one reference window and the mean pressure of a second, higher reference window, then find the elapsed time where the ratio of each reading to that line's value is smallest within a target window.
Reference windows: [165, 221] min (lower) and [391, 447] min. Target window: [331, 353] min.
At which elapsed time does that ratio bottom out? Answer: 336.0 min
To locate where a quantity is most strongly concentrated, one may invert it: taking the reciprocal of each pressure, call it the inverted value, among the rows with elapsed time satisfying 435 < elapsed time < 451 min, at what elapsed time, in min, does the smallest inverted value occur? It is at 438.0 min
